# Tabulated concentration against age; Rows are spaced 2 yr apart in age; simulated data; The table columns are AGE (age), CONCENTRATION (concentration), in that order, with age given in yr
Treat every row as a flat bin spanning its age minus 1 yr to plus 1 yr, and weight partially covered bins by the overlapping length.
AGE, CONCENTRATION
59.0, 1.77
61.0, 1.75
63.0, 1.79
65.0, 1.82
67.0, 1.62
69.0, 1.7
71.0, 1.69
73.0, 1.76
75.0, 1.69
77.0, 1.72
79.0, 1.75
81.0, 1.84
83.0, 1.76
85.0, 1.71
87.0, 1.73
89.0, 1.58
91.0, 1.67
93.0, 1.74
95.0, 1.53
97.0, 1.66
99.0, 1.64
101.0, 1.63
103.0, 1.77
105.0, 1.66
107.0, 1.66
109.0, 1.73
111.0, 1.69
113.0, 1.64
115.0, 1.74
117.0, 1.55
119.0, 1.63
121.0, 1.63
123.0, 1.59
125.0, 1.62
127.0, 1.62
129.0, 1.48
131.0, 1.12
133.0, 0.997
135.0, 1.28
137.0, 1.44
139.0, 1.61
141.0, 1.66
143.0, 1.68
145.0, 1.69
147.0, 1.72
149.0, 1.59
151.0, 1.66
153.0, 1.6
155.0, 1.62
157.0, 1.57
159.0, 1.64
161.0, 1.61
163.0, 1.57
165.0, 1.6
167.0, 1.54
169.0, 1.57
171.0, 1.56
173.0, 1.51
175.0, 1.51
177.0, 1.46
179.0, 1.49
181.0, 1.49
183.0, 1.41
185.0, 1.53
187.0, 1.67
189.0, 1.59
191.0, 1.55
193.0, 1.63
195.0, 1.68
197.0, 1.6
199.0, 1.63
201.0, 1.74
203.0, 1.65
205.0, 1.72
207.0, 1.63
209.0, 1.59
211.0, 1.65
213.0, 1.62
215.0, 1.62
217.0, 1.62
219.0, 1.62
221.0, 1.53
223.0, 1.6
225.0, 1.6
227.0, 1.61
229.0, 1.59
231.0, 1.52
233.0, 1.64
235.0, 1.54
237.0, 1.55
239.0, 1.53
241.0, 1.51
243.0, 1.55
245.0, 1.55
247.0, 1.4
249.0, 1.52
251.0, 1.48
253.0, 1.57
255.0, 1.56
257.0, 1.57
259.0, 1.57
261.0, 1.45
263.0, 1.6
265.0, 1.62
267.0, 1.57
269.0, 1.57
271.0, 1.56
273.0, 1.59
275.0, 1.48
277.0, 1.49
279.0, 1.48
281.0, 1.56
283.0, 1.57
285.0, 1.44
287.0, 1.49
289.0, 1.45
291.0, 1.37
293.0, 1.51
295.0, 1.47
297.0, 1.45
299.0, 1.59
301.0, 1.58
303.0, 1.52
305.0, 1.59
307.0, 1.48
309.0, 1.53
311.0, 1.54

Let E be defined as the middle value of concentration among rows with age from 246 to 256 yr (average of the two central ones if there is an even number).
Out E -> 1.52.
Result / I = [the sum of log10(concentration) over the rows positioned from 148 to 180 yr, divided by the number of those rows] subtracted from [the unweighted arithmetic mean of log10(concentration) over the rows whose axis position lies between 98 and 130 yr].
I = 0.020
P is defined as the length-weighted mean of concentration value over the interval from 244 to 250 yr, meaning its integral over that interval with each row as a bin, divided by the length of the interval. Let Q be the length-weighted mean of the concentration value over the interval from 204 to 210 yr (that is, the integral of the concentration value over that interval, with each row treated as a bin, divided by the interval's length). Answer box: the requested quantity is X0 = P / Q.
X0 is 0.90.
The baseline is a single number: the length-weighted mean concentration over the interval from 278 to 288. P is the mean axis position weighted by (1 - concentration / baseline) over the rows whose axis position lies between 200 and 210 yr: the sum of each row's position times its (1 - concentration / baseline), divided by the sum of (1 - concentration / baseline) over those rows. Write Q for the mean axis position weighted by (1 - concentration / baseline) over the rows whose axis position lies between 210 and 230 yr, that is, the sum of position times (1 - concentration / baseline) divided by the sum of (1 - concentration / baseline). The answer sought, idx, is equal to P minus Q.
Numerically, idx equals -14.9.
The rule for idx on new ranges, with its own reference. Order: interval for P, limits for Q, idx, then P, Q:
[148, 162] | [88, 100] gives 60.9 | 155.0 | 94.1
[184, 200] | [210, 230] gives -26.3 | 192.9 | 219.1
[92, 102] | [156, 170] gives -65.6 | 96.7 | 162.2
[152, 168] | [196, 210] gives -43.7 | 159.2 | 202.9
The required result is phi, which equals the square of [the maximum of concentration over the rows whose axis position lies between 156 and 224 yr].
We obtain 3.03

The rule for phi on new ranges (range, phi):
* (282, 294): 2.46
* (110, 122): 3.03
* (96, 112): 3.13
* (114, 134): 3.03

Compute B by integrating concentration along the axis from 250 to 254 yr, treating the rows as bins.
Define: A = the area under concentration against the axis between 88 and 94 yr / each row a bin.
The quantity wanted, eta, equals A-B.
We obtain 3.9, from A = 10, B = 6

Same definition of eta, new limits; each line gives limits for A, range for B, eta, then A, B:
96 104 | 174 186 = -4.4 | 13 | 18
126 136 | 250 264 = -8.6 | 13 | 22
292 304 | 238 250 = 0.1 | 18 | 18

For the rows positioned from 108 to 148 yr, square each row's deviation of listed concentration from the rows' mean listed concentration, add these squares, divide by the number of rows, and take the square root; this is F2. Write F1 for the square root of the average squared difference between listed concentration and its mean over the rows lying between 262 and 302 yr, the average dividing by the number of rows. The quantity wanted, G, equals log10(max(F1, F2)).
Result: -0.70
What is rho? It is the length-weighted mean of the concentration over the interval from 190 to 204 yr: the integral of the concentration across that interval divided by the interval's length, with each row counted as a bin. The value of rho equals 1.64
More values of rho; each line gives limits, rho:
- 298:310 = 1.55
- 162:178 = 1.54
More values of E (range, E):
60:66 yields 1.79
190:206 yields 1.64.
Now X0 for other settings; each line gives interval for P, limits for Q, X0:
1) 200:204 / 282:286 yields 1.13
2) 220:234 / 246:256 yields 1.05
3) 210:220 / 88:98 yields 0.99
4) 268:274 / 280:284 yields 1.01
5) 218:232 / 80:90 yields 0.92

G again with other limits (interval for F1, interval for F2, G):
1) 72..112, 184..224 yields -1.16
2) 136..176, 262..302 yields -1.18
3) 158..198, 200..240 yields -1.17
